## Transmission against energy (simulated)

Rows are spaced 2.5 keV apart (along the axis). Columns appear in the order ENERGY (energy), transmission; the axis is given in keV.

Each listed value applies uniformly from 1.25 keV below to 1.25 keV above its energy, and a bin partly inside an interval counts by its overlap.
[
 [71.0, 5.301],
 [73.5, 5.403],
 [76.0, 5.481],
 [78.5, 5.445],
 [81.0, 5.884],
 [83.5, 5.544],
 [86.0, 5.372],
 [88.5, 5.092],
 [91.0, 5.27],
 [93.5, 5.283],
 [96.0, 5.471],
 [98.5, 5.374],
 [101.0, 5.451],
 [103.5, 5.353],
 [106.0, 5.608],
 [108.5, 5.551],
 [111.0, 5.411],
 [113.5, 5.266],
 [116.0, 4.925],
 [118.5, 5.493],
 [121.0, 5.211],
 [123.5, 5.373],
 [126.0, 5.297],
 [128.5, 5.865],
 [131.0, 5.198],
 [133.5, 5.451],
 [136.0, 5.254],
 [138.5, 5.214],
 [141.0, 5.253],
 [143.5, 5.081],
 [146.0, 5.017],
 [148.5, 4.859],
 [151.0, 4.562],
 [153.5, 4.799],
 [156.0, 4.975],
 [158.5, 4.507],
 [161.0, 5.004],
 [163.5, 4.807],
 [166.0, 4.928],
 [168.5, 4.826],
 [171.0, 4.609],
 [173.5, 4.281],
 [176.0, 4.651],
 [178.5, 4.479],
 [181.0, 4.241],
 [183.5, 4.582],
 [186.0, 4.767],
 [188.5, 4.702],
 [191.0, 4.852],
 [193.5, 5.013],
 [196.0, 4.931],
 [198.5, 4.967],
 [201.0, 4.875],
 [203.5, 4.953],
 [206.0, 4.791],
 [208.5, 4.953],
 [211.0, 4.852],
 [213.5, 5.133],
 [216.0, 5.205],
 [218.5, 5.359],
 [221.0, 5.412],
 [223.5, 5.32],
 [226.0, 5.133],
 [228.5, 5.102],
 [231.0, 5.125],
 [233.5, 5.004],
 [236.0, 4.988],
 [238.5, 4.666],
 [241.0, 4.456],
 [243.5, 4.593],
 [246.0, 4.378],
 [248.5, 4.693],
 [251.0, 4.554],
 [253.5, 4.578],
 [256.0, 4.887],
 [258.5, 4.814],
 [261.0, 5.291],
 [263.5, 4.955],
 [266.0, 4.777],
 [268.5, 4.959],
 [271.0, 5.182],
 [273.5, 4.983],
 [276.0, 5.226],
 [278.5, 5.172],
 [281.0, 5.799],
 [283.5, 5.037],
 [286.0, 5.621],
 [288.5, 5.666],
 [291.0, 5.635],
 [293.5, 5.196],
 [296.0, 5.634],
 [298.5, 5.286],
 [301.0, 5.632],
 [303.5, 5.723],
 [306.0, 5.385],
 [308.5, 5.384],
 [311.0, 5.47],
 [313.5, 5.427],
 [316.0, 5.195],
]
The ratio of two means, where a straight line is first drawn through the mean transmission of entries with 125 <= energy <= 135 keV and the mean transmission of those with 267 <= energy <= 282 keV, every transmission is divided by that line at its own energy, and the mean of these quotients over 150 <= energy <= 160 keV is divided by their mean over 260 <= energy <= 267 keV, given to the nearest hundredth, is 0.91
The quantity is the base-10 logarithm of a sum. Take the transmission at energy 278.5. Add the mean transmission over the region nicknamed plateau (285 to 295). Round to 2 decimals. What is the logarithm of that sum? 1.03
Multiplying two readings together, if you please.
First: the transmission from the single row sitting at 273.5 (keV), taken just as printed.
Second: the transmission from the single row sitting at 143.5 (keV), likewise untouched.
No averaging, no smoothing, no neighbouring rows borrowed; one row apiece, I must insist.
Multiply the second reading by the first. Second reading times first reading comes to 25.3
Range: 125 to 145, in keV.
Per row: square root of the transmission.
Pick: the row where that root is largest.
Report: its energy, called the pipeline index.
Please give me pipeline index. 128.5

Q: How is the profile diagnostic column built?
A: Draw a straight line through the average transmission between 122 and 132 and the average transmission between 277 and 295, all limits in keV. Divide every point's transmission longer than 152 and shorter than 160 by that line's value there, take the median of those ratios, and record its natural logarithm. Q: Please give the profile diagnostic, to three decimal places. -0.125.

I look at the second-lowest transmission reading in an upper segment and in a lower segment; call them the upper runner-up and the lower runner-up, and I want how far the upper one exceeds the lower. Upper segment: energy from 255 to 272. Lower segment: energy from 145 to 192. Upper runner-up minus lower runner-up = 0.5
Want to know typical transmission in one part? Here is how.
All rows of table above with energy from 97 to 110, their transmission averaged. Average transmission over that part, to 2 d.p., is 5.47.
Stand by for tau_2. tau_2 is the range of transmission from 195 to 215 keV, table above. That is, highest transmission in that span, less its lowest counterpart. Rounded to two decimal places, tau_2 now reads 0.34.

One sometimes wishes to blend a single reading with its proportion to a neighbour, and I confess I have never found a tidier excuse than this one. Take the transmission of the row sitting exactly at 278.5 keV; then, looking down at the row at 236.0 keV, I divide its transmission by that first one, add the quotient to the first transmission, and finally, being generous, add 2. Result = 8.1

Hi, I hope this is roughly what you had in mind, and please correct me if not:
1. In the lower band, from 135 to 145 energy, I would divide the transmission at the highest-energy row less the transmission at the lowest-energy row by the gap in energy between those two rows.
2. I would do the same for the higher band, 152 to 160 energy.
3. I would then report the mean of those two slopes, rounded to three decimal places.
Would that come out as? -0.041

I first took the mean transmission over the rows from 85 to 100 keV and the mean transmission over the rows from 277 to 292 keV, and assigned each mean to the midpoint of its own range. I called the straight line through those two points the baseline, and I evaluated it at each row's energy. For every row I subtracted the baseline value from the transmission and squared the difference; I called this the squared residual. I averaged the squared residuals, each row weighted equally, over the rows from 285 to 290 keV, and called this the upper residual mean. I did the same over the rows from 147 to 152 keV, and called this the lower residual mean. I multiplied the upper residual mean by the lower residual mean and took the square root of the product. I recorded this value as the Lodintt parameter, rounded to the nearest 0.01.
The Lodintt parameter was 0.10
